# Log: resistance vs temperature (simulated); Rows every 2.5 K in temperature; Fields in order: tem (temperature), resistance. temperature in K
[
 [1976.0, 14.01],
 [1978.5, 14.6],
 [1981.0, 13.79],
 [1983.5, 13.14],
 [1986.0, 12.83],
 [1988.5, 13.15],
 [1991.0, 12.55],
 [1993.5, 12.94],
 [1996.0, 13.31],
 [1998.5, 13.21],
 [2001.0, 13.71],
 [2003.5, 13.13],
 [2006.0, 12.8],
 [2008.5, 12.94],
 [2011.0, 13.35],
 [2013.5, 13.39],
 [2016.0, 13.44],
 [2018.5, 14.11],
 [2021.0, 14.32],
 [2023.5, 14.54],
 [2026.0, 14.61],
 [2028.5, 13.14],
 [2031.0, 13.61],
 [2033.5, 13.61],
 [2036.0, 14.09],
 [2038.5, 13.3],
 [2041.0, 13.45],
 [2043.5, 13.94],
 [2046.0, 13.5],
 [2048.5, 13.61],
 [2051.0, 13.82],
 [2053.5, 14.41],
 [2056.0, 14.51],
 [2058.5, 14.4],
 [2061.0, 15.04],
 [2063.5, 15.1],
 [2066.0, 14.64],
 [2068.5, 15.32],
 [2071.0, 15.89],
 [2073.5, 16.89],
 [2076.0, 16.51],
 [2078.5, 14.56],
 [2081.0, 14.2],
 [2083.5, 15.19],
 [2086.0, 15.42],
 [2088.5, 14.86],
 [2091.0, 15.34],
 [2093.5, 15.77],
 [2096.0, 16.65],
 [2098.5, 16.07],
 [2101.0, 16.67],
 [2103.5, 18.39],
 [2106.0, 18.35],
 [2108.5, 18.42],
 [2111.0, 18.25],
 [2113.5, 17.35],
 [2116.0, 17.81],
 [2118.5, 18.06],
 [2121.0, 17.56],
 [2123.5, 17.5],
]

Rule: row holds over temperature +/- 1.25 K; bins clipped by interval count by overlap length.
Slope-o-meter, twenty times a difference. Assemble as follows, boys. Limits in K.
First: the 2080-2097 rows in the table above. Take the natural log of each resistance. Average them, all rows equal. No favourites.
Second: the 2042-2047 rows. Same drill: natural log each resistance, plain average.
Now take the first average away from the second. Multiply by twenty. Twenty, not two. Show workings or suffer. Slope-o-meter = -2.2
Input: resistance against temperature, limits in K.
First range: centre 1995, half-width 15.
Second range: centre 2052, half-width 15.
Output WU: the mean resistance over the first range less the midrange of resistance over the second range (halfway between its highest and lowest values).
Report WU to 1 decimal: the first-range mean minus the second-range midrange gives -1.1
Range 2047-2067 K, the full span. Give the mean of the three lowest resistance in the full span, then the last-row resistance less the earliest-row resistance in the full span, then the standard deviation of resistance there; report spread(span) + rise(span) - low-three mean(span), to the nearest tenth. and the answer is -12.4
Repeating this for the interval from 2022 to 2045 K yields -13.4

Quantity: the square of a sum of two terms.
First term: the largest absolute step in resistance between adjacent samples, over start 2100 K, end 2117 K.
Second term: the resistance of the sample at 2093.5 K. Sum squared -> 306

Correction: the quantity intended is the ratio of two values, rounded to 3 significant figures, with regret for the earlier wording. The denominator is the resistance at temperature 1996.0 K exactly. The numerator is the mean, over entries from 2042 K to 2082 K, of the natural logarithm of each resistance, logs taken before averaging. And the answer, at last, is 0.202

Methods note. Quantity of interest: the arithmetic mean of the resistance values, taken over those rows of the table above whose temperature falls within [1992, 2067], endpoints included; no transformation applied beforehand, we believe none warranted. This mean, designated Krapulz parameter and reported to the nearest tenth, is 13.8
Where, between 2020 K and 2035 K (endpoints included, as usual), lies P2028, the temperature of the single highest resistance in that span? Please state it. 2026.0 K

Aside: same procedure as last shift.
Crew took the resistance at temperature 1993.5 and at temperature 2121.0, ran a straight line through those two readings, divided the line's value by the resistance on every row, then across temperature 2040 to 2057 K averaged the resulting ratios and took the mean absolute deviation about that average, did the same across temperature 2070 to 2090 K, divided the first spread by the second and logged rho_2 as 0.34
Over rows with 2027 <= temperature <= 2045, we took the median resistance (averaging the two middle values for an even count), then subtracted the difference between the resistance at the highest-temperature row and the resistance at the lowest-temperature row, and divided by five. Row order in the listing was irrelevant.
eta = 2.56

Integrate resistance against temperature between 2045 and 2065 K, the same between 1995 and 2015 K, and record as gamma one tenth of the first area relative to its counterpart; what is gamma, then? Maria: 0.11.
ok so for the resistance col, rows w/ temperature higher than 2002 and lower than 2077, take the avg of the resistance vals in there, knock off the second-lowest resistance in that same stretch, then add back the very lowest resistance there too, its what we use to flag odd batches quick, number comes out 14.0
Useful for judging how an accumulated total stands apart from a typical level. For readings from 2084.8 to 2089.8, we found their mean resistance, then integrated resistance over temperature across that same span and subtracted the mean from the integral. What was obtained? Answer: 61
